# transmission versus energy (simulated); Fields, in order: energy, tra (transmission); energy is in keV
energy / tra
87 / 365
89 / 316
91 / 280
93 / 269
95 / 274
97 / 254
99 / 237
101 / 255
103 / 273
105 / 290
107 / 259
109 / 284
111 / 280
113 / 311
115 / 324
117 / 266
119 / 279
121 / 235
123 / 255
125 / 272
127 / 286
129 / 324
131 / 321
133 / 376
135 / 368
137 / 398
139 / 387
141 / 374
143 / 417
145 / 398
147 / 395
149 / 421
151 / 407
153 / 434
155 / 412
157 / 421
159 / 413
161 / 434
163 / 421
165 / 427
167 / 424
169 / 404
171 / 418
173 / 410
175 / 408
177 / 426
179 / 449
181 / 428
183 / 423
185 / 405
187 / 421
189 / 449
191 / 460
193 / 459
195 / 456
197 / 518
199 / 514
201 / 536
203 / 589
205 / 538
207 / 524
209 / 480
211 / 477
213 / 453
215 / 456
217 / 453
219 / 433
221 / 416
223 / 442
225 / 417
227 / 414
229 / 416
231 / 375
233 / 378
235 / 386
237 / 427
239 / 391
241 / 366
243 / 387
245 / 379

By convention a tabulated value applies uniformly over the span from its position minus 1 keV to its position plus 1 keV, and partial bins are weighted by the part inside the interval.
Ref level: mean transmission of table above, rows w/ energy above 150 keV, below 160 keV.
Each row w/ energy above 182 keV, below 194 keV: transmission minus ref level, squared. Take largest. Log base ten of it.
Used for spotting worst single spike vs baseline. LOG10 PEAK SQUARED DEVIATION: 3.3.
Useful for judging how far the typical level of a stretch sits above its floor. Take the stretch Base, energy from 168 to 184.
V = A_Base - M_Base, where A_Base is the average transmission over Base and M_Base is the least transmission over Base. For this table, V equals 17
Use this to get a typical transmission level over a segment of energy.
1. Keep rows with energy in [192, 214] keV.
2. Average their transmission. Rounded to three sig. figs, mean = 504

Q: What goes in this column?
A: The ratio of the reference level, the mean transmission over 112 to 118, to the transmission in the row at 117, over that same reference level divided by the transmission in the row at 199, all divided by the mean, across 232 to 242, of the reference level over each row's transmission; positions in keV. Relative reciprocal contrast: 2.5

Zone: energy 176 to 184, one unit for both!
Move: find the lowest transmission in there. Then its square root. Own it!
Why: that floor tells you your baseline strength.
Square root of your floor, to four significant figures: 20.57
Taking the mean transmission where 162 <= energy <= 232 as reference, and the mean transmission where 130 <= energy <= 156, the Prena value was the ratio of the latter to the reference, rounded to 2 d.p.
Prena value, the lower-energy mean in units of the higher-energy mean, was 0.87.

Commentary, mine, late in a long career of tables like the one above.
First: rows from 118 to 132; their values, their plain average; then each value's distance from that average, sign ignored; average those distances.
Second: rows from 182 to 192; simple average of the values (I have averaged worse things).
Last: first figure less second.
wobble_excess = -407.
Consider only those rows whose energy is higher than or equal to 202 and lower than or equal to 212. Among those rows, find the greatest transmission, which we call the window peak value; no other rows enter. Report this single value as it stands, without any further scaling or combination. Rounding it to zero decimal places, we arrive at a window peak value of 589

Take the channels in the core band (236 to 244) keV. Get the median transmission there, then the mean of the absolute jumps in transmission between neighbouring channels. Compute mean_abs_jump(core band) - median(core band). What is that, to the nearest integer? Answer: -362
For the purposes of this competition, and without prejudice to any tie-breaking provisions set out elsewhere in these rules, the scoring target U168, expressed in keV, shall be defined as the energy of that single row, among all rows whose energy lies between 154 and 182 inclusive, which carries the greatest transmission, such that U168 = 179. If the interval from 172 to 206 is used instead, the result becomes 203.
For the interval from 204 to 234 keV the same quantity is 205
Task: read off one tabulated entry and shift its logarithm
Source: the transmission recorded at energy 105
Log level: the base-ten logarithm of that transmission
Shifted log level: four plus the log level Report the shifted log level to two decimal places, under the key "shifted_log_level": 6.46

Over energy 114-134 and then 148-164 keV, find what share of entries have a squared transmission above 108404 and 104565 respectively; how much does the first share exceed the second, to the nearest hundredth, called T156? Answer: -0.90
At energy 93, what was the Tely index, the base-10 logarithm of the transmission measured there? 2.43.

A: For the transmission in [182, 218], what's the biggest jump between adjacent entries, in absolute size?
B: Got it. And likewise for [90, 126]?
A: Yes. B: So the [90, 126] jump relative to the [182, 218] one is 0.94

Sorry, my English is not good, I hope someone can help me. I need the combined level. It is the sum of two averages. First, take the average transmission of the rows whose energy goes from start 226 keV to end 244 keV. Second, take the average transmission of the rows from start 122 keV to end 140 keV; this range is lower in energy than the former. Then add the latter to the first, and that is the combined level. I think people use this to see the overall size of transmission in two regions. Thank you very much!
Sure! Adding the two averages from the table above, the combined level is 725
